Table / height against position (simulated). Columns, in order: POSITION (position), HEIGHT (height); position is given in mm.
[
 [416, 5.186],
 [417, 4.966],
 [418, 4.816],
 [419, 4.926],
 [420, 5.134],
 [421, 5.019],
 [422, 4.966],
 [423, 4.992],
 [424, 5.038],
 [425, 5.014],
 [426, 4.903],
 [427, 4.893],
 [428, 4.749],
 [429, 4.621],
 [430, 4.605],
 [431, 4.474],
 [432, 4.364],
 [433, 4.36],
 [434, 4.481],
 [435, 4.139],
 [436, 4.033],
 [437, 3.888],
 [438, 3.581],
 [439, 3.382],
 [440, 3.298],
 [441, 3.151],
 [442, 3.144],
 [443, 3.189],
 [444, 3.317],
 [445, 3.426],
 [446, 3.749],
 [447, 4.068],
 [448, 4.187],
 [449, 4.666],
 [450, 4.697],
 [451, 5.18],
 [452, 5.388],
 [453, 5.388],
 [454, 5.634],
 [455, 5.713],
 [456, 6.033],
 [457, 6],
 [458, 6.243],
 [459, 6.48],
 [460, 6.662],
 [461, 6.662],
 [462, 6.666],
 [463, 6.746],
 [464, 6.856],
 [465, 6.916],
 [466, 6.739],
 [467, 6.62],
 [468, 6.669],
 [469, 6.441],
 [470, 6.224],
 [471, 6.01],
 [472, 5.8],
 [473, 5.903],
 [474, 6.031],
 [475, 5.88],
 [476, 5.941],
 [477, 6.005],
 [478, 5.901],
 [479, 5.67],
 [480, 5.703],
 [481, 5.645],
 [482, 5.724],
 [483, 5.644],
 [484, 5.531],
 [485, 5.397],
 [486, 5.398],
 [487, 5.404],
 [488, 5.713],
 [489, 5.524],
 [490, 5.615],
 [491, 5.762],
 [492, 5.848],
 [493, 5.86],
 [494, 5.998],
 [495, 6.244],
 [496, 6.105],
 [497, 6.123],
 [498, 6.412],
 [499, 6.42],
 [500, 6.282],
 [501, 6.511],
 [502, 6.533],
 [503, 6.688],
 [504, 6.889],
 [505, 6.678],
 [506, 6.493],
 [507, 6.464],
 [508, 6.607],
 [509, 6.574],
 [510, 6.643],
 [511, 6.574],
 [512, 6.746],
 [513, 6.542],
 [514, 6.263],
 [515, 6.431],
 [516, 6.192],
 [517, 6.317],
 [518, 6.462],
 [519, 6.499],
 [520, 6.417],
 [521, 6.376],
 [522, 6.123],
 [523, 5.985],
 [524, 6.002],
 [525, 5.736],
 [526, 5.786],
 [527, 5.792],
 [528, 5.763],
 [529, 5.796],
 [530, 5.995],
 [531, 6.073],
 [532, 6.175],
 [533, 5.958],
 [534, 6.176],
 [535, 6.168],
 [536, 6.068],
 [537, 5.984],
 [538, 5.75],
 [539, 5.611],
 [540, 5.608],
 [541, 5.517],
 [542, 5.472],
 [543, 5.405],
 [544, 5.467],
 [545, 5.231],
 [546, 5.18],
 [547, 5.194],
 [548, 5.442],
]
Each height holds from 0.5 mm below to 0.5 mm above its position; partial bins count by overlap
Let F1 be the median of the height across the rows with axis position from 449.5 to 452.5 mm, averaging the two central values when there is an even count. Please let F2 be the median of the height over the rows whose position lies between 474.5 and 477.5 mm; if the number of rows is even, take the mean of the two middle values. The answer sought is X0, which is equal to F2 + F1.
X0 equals 11.1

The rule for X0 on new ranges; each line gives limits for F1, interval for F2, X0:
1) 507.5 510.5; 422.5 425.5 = 11.6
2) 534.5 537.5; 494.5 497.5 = 12.2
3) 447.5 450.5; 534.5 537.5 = 10.7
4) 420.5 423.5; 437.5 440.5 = 8.4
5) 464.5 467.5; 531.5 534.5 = 12.9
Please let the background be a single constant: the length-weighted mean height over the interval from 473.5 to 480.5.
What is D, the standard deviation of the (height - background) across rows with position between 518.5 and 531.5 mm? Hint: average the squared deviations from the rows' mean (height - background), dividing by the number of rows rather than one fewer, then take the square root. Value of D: 0.25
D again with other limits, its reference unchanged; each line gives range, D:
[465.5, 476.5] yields 0.33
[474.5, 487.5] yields 0.20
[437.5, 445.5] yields 0.14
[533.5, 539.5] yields 0.21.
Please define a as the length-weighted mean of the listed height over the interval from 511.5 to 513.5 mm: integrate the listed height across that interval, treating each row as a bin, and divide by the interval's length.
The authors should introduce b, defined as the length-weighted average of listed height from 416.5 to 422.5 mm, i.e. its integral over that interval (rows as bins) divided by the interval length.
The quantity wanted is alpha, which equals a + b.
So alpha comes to 11.6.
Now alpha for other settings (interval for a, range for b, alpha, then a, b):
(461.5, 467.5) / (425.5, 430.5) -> 11.5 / 6.8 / 4.8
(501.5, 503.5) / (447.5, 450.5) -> 11.1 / 6.6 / 4.5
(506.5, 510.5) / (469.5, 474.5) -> 12.6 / 6.6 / 6.0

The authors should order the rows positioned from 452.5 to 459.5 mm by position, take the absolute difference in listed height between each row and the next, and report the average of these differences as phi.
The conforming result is 0.193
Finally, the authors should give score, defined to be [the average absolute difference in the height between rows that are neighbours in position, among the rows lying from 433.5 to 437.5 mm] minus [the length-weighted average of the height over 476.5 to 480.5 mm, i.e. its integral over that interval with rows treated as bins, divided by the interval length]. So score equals -5.6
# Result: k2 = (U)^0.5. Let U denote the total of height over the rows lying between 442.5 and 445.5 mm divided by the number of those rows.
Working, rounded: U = 3.3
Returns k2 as 1.82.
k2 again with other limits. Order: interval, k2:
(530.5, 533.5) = 2.46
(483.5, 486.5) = 2.33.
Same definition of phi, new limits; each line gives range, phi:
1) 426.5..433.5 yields 0.089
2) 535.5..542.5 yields 0.099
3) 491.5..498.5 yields 0.140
